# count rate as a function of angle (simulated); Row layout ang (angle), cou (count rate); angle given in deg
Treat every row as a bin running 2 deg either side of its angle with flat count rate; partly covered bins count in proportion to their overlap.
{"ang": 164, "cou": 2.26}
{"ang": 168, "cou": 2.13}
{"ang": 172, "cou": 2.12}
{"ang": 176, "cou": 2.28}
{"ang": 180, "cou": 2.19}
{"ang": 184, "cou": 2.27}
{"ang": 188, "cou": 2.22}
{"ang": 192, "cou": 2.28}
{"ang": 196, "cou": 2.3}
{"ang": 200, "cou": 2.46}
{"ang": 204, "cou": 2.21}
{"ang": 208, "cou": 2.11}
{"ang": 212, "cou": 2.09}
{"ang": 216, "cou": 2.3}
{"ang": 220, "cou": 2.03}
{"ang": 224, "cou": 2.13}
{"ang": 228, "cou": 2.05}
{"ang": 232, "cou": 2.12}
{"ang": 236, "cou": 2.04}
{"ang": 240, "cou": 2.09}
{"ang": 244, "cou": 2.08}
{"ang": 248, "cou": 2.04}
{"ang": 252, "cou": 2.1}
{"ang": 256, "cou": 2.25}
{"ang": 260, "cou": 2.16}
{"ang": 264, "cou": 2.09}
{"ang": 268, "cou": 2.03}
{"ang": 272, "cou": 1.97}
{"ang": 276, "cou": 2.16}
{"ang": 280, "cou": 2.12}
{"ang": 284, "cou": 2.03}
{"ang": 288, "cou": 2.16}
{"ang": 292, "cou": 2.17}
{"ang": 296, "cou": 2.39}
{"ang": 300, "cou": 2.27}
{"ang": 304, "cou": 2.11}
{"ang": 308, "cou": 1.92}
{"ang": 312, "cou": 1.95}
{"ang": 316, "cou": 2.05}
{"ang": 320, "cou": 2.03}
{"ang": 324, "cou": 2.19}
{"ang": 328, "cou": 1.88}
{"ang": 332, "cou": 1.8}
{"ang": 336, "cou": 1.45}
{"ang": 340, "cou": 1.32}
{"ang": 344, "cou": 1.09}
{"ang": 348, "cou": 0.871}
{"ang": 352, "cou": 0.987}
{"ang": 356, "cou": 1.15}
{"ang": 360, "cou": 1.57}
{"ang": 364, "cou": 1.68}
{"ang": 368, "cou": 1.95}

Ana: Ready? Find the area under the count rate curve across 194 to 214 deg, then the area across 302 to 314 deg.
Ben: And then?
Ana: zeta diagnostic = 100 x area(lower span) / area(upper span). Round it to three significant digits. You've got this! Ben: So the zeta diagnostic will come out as 187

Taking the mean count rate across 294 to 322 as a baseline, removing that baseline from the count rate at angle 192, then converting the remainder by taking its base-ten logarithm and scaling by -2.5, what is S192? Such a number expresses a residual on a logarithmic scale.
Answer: 1.9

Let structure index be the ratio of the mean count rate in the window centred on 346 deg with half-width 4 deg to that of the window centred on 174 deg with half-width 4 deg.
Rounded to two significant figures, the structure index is 0.45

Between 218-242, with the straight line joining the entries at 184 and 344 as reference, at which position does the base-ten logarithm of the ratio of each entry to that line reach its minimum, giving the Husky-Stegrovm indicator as 220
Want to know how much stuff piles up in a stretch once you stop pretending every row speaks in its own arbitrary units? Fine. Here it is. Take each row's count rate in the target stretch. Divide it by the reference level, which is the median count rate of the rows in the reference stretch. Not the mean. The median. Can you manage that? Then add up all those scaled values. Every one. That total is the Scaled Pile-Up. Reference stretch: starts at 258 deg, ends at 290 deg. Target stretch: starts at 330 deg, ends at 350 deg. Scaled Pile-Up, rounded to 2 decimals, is 3.10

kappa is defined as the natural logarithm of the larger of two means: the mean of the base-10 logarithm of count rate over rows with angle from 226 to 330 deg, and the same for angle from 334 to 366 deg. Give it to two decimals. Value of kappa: -1.14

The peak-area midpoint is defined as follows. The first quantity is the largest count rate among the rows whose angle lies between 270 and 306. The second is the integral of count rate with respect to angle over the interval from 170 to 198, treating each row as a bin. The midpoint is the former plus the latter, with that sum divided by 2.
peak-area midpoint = 33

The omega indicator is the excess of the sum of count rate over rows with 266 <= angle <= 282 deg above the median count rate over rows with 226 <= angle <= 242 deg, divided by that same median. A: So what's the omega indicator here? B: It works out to 3.0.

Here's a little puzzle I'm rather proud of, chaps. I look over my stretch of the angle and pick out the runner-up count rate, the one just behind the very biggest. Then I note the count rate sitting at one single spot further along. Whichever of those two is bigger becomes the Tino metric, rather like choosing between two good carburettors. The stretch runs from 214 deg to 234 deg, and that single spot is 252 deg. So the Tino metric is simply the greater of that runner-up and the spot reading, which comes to 2.13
